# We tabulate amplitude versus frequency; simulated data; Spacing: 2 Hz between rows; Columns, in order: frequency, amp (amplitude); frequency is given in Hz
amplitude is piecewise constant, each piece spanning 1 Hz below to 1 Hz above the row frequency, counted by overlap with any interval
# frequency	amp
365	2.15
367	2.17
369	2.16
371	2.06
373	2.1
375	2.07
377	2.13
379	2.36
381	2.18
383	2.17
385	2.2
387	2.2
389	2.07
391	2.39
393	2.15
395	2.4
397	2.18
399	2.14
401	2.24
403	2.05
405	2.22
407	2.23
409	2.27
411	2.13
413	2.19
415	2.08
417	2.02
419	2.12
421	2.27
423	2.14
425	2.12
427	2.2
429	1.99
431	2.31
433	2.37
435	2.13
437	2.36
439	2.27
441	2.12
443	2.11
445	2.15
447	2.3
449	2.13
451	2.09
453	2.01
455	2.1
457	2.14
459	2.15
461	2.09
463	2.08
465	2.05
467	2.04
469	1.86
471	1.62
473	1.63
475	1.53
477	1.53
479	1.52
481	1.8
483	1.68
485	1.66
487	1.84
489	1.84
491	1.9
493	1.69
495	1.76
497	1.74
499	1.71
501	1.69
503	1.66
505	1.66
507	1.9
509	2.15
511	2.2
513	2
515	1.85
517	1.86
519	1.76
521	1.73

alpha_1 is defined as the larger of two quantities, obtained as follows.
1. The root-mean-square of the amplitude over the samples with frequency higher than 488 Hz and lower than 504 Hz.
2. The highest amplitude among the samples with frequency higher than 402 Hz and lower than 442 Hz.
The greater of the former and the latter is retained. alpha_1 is 2.37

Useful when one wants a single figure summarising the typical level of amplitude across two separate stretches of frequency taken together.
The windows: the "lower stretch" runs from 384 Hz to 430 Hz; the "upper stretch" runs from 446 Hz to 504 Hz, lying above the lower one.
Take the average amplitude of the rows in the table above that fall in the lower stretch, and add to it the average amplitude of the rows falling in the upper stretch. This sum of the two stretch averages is 4.03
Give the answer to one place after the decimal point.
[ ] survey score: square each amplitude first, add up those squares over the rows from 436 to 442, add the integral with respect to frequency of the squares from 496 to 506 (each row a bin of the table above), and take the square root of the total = 6.6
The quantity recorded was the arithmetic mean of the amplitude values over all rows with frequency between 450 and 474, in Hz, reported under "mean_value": 1.99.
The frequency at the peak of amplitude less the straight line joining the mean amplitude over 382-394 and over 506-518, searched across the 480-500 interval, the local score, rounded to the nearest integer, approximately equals 491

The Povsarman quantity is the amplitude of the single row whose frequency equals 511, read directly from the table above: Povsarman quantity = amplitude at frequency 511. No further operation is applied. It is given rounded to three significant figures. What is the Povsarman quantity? 2.20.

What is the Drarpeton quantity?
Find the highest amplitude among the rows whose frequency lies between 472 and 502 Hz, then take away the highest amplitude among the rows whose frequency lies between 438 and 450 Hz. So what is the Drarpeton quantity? -0.4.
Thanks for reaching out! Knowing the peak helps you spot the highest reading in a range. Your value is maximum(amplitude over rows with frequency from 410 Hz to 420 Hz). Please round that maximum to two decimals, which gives 2.19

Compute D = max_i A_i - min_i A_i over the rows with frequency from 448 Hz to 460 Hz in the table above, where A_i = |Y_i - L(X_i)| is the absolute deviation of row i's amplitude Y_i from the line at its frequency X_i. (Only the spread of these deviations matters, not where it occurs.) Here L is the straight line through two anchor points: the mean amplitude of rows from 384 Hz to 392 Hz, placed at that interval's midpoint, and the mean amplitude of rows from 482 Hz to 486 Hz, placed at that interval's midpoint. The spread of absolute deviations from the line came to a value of 0.174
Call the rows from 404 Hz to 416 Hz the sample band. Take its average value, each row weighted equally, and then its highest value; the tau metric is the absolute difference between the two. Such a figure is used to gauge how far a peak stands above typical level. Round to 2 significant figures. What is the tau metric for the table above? 0.083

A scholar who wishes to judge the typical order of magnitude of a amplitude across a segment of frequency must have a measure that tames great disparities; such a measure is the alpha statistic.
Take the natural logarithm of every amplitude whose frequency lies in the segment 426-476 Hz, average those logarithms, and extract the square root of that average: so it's 0.851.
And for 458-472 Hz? 0.825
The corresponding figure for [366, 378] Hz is 0.865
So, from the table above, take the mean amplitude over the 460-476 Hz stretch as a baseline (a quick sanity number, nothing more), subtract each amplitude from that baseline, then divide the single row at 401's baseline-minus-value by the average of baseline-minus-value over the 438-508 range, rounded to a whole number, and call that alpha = 15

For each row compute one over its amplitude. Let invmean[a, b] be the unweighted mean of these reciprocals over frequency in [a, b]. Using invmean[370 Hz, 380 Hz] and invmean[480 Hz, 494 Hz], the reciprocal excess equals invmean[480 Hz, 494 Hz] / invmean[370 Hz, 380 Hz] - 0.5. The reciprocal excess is 0.71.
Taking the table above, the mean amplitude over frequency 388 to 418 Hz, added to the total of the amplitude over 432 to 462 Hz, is 34.7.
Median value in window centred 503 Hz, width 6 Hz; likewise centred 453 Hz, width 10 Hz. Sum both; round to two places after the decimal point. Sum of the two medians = 3.76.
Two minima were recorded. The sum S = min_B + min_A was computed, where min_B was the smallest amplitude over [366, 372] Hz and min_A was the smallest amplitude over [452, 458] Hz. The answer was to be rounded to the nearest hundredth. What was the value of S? 4.07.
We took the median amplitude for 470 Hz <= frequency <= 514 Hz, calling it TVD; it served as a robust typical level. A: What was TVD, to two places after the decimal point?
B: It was 1.70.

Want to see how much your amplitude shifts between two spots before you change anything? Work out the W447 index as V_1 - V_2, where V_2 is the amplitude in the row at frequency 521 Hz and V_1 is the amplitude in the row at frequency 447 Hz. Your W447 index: 0.6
